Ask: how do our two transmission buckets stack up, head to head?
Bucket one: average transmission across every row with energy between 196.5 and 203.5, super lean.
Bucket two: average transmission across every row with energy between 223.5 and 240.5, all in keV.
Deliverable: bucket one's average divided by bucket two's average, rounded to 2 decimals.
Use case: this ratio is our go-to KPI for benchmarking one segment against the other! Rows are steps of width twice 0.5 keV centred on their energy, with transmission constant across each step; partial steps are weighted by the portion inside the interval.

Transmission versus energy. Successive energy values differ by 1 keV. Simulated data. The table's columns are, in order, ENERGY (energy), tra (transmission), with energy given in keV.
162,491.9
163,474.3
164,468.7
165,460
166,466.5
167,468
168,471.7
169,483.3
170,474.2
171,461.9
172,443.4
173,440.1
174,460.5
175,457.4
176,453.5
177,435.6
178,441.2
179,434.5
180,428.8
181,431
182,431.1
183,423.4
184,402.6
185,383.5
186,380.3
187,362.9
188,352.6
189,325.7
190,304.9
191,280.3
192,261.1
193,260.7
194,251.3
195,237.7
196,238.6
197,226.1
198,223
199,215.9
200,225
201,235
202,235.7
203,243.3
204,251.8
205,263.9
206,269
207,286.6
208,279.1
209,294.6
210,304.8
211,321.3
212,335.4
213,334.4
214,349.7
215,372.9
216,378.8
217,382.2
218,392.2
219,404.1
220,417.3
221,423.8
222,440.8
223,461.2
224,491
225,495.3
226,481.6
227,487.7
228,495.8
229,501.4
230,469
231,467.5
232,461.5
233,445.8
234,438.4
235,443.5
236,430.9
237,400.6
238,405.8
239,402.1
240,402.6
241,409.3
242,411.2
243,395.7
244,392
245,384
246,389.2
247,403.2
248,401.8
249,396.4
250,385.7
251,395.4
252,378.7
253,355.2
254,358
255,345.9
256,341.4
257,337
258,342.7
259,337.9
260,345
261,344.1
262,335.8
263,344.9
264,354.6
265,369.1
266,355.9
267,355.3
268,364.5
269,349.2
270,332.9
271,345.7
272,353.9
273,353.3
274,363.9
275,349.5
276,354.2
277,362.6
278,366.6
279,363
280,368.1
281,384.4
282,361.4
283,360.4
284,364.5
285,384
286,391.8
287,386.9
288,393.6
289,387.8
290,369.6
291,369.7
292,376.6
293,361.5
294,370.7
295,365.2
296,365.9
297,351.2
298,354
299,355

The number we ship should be 0.50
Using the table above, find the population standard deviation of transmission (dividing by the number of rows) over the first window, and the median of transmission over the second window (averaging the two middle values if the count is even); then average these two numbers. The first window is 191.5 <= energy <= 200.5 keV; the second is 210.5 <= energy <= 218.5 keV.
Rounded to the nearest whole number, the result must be 189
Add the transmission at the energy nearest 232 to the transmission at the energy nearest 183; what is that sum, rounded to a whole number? 885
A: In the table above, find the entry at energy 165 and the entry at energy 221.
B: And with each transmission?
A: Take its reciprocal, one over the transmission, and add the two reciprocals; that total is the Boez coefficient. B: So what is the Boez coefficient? 0.0045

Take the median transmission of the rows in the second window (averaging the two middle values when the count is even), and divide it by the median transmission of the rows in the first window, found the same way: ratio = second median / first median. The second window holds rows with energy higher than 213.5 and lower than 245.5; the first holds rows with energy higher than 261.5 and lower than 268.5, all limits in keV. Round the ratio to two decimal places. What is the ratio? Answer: 1.18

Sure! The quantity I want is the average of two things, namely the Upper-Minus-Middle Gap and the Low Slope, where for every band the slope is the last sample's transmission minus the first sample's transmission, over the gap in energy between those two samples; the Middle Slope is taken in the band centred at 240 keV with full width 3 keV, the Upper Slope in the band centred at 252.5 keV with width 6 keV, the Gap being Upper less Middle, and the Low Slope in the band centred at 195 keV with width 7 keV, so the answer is -9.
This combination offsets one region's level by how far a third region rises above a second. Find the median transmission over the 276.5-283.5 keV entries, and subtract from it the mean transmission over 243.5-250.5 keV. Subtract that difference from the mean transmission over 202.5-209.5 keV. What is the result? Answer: 300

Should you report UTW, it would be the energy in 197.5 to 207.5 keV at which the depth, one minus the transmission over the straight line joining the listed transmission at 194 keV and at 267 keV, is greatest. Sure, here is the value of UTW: 199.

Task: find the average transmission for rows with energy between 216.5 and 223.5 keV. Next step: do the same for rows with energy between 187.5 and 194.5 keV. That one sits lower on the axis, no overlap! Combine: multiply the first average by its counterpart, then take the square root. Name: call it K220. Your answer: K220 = 348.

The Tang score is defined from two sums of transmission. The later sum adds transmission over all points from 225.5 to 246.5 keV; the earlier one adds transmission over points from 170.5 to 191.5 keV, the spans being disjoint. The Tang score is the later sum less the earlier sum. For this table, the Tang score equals 580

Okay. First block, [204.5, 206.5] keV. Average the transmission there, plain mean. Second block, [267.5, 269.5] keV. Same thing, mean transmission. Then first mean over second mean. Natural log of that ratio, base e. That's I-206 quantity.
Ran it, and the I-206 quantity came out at -0.29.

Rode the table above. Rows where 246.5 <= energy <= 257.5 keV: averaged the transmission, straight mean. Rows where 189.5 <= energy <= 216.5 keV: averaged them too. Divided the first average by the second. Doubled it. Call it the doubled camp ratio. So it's 2.7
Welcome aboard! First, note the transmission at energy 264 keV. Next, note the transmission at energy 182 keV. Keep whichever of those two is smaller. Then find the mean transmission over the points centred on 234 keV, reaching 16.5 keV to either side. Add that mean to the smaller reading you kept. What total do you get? 786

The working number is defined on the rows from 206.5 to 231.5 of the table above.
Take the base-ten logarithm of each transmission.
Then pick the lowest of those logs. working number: 2.45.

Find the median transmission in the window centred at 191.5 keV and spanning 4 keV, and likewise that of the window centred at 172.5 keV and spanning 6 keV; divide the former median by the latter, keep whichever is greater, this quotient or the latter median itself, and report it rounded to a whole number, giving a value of 459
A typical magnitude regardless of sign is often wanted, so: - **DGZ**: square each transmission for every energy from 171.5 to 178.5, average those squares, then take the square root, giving 447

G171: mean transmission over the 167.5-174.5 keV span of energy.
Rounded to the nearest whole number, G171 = 462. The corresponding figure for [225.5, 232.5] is 481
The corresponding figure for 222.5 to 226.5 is 482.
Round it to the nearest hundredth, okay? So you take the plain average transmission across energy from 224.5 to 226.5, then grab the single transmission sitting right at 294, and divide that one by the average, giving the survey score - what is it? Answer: 0.76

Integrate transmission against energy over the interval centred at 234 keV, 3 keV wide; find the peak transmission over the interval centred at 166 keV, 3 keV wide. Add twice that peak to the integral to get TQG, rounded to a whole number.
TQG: 2264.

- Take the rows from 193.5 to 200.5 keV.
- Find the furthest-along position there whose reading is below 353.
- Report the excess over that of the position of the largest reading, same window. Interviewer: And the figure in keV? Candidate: -6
